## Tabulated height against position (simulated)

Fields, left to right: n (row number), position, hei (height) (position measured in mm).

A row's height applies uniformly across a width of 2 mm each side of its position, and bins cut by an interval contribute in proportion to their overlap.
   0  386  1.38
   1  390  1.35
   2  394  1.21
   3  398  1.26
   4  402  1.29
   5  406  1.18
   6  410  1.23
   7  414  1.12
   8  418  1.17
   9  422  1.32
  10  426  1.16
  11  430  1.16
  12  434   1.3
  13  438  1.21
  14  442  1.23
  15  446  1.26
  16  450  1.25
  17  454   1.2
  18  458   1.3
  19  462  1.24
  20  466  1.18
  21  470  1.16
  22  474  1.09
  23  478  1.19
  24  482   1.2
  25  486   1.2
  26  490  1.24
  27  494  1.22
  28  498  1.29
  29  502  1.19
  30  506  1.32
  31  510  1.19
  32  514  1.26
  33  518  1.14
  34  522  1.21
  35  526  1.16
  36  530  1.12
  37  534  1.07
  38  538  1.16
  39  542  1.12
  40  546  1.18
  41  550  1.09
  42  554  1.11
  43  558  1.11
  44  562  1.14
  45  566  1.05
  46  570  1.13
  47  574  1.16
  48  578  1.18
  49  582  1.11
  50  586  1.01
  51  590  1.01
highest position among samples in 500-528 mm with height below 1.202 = 526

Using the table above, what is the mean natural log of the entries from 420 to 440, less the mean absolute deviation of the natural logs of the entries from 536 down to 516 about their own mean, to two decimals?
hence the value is 0.17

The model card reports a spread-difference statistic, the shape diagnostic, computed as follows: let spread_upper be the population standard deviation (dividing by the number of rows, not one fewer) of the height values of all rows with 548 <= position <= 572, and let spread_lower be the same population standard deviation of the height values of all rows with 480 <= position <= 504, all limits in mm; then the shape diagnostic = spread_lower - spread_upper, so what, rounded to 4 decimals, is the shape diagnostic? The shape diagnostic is 0.0047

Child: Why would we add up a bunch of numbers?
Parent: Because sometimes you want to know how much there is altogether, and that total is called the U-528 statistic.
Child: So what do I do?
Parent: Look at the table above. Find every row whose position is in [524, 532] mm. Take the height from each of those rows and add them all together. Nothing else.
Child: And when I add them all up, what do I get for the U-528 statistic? 2.28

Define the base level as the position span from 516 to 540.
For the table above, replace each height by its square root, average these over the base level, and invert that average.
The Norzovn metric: 0.935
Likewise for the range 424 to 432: 0.928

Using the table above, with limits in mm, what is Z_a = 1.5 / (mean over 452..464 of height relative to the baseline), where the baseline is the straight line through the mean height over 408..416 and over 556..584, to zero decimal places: 17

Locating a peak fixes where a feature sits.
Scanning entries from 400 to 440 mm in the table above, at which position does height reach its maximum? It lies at 422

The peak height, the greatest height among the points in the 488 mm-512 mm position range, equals 1.32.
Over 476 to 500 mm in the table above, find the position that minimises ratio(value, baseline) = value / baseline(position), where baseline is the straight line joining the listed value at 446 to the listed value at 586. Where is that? 478 mm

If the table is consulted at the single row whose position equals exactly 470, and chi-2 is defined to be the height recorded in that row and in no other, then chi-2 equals 1.16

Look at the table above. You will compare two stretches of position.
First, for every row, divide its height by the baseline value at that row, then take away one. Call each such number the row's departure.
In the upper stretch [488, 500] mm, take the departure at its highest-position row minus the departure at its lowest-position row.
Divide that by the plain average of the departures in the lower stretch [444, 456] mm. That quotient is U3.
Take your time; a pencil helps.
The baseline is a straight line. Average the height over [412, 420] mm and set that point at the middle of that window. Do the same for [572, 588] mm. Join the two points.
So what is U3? 0.5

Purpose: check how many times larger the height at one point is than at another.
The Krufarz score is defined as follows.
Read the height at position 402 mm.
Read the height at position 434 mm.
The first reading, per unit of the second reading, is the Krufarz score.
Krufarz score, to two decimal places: 0.99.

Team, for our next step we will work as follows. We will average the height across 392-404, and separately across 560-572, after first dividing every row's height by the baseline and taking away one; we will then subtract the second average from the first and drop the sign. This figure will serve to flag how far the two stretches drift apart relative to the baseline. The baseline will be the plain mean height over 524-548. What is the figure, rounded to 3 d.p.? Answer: 0.129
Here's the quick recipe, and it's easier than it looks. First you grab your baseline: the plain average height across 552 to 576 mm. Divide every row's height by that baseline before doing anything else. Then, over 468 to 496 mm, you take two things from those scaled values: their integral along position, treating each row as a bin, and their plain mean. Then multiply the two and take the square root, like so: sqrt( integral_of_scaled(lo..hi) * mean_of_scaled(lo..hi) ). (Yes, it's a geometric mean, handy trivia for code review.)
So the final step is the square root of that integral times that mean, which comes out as 5.62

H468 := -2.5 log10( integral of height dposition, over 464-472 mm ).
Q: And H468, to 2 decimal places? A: -2.43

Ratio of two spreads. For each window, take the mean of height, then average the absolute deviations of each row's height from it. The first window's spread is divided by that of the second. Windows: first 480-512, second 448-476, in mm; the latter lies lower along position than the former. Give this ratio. 0.75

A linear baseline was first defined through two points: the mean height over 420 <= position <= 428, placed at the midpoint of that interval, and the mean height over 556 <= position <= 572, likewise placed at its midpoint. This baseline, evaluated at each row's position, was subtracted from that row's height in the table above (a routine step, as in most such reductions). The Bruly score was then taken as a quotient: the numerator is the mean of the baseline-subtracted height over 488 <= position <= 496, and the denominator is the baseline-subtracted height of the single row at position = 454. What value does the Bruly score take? -4.7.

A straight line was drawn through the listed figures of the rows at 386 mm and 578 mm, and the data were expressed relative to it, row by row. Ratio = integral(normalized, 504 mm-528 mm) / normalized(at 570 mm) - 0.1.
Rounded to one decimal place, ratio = 24.5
